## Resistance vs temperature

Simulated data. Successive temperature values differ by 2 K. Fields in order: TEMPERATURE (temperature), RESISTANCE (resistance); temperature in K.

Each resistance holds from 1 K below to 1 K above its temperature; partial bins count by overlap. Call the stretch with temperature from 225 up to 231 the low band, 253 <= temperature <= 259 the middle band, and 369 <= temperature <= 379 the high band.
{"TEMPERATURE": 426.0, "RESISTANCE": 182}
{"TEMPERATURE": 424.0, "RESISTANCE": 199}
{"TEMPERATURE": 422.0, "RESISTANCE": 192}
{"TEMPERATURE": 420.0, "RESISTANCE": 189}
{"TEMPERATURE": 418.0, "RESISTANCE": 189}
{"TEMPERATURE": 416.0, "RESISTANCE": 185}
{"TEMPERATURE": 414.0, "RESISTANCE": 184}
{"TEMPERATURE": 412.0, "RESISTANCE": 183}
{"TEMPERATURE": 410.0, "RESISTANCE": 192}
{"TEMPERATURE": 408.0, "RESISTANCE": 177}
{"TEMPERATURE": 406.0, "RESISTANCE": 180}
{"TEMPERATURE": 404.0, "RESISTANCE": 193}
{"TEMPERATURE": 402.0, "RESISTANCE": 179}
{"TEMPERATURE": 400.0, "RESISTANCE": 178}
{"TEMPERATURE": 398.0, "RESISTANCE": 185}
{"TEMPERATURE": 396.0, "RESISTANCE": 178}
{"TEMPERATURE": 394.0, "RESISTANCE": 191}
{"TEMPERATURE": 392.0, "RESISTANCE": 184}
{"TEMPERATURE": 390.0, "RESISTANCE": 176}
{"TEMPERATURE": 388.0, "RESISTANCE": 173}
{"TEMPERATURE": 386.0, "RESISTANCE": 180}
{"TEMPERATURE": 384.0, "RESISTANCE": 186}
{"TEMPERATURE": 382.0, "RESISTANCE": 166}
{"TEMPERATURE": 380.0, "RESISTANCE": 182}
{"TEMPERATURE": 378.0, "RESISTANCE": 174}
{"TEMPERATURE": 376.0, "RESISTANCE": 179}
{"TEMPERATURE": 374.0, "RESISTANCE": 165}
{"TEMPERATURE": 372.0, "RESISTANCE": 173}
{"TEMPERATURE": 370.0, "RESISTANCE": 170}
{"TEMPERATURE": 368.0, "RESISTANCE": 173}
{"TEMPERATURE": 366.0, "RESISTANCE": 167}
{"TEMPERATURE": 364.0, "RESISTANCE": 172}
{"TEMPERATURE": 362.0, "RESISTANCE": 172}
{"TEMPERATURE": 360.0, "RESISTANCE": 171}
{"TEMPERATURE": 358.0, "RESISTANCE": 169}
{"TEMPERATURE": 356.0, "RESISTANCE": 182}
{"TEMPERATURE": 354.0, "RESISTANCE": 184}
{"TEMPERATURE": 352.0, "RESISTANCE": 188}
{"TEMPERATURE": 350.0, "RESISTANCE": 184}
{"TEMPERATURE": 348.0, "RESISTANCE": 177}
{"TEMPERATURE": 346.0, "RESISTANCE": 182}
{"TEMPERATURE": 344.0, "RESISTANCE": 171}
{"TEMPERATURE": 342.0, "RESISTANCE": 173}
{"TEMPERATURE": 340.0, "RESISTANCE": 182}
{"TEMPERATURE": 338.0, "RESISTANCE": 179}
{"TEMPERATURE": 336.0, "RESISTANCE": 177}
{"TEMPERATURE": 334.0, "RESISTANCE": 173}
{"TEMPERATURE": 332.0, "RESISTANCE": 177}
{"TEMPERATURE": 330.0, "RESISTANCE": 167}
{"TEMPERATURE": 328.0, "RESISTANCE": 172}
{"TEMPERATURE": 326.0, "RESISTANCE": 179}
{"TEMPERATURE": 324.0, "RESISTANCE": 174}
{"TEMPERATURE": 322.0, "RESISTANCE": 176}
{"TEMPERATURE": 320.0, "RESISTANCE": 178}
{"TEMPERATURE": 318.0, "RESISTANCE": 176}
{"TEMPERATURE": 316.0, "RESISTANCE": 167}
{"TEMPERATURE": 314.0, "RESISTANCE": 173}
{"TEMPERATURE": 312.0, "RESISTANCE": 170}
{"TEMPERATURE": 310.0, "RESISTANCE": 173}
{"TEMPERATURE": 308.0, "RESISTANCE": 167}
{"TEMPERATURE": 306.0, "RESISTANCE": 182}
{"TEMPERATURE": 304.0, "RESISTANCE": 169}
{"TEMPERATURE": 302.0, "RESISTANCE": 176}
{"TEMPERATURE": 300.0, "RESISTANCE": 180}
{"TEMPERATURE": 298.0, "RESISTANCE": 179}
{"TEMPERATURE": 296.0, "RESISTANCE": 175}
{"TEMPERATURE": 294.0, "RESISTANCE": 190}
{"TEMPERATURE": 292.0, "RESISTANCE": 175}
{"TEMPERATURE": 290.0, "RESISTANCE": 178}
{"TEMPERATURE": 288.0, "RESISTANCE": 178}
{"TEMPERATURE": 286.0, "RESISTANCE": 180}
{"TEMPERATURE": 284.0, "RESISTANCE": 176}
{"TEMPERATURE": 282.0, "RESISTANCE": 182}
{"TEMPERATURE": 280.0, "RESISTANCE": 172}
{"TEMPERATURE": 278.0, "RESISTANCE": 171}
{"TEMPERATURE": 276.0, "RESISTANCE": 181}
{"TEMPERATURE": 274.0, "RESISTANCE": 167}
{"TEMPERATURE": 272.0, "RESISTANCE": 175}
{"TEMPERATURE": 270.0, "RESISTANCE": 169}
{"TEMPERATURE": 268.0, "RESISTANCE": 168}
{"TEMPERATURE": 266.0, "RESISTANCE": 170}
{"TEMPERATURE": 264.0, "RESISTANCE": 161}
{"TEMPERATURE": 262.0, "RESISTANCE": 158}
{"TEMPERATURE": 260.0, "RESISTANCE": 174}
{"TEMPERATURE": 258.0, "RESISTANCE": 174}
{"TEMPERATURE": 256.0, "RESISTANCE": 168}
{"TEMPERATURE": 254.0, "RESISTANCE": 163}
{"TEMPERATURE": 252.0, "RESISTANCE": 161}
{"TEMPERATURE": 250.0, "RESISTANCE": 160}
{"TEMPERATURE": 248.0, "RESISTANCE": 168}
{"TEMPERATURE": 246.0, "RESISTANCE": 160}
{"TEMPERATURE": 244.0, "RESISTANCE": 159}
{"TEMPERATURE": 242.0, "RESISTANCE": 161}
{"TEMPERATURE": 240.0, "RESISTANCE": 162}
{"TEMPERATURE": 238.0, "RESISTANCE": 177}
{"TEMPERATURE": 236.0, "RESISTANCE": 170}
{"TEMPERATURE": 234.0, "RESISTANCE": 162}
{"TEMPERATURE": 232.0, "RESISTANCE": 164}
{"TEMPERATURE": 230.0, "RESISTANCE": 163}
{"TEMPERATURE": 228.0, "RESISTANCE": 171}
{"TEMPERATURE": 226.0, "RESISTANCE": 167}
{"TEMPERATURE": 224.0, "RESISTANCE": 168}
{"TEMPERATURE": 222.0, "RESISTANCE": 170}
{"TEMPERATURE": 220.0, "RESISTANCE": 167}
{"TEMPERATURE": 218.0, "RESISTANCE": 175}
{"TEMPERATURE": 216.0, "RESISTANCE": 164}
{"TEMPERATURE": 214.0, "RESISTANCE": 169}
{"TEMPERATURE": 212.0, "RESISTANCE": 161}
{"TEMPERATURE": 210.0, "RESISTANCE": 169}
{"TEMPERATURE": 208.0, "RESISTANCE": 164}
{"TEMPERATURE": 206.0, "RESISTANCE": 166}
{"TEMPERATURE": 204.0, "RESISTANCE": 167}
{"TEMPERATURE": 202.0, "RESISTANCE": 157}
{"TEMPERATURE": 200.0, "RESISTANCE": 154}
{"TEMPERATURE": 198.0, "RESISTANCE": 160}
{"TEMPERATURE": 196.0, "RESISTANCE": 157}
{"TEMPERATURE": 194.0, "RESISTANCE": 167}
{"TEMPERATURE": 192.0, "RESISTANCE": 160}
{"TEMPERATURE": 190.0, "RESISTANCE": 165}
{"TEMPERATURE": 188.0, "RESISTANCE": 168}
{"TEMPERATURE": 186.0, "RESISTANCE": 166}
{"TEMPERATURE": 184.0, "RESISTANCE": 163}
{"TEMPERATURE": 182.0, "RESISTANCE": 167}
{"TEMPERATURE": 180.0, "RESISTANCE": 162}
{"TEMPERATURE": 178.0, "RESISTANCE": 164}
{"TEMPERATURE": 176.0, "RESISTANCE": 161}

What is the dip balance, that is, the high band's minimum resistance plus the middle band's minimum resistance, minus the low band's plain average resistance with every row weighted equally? 161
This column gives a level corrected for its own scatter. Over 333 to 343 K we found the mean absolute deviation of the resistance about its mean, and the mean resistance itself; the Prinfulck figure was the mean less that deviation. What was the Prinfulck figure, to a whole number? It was 174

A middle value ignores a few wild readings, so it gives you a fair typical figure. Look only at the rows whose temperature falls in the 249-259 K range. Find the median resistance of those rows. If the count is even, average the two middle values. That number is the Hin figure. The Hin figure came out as 163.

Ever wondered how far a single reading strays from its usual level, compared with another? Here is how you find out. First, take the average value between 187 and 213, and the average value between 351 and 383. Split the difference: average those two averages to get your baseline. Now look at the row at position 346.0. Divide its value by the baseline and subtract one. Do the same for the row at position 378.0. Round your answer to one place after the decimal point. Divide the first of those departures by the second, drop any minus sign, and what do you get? 2.4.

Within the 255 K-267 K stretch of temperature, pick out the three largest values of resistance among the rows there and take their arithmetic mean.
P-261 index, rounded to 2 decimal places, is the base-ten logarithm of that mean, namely 2.24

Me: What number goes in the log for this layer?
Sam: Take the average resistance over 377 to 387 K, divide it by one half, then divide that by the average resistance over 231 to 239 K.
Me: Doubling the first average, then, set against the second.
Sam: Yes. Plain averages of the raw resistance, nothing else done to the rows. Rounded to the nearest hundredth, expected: 2.11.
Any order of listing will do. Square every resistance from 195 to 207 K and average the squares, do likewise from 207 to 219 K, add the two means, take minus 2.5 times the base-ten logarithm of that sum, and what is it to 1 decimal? -11.8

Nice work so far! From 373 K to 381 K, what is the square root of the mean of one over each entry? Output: 0.0756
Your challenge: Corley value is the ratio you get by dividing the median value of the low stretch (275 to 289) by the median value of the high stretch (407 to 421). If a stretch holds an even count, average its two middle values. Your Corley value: 0.962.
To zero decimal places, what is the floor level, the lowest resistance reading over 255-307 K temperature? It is 158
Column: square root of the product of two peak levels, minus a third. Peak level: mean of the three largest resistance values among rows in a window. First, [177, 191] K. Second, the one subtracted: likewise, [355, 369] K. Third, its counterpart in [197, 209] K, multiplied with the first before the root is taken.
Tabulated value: -9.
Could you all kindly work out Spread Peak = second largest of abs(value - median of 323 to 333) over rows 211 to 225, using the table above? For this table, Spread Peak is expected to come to 10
